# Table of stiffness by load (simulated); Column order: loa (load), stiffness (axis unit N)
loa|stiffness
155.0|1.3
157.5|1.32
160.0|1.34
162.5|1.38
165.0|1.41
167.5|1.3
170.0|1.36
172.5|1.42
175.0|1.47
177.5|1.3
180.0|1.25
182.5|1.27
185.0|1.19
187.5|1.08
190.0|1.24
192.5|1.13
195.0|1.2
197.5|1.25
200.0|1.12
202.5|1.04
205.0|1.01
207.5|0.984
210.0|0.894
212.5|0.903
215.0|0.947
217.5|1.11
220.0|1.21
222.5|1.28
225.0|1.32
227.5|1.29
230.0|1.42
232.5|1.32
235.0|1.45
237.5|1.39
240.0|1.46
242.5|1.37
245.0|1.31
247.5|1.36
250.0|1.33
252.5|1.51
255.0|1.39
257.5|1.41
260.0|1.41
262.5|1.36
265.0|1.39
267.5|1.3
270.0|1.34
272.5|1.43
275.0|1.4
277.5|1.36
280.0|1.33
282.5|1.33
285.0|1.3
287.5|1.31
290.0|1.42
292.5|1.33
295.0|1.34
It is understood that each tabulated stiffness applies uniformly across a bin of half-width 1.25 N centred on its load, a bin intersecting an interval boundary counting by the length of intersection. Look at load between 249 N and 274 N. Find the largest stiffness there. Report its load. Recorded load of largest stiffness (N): 252.5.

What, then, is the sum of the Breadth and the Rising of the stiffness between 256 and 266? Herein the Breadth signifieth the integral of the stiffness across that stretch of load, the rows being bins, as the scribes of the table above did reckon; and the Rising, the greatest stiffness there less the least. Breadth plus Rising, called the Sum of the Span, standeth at 14.0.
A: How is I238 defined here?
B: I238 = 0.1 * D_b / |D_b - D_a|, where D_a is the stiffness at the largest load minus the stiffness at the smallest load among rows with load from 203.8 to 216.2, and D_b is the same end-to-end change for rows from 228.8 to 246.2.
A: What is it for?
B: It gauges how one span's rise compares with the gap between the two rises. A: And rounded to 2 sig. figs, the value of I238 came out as -0.23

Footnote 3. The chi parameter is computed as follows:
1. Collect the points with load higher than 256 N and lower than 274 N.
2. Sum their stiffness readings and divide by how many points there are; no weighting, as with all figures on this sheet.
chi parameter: 1.38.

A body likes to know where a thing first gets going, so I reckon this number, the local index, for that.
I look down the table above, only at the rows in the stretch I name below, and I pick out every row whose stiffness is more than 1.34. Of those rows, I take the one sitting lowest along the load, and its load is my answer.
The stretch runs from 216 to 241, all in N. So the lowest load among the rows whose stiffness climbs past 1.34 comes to 230.0 N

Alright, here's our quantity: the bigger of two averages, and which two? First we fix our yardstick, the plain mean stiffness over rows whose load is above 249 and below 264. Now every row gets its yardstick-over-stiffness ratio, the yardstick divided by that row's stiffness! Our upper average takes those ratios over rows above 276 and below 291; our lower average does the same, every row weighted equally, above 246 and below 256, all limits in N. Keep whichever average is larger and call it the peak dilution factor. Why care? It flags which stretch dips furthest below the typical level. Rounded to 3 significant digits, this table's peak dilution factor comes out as 1.05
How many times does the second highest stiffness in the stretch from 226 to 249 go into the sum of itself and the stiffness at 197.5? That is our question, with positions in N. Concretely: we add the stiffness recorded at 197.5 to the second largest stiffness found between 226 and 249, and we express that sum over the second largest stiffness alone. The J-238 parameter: 1.86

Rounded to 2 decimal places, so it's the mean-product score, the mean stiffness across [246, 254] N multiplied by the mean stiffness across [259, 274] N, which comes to 1.92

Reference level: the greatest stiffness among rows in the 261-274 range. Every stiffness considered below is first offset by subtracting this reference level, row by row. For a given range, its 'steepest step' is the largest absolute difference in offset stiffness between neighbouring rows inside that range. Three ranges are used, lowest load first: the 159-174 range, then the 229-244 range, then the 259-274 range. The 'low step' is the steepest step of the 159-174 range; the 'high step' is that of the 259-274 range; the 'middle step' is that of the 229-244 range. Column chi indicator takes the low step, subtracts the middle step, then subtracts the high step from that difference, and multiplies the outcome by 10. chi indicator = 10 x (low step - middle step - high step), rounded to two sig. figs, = -1.1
